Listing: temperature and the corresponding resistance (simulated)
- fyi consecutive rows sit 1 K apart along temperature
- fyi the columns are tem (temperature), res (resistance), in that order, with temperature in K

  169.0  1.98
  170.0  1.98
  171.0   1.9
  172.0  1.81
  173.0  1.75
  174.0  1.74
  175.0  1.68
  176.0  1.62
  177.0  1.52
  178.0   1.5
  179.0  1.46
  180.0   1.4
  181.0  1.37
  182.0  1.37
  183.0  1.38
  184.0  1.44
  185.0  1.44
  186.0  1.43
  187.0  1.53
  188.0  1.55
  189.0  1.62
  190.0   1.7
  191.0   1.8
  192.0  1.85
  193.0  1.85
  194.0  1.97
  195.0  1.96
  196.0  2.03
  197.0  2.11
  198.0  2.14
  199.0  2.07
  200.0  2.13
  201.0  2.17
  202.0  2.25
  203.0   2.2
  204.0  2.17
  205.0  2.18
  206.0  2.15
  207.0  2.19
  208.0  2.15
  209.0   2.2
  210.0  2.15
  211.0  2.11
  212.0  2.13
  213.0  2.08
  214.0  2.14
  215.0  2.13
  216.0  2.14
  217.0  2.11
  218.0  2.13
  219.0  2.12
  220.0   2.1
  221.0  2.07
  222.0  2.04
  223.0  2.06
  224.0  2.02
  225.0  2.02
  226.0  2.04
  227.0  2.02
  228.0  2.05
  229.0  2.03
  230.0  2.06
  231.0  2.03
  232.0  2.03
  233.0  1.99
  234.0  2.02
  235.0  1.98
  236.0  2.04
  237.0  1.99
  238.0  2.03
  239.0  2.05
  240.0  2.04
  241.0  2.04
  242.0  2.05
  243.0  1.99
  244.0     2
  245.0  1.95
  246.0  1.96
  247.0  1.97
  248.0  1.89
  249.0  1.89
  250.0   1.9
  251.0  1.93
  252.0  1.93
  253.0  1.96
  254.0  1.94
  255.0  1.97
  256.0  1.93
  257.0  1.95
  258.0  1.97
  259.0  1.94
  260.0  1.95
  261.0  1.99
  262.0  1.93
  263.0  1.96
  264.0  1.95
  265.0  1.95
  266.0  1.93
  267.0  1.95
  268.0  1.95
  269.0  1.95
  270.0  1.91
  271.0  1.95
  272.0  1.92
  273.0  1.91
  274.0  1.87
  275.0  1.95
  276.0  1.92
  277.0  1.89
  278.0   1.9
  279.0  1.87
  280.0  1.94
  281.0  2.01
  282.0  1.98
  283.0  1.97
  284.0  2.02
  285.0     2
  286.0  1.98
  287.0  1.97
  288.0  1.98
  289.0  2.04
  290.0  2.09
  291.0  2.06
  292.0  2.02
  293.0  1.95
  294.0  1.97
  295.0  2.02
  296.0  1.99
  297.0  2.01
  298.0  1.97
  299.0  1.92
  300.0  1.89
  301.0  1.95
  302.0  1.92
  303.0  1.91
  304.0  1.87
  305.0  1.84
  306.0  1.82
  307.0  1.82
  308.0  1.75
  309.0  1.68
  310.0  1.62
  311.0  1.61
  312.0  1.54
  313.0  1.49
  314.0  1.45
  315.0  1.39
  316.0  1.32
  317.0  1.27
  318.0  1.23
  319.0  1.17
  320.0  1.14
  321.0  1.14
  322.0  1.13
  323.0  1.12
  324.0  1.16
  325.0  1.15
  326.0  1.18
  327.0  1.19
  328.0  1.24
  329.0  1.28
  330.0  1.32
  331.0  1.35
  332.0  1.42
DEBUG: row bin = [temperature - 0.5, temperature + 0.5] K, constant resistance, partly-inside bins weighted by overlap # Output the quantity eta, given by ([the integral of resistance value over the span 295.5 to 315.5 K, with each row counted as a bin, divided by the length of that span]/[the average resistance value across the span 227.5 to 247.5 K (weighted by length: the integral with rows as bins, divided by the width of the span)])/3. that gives 0.29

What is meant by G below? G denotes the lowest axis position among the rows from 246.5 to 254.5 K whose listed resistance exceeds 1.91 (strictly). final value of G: 247.0 K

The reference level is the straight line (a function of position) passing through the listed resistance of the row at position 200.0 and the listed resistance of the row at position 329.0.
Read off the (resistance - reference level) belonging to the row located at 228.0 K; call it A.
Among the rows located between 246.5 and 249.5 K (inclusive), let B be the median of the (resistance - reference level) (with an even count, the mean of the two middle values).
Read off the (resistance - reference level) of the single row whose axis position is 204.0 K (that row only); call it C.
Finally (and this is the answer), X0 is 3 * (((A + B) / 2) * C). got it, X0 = 0.02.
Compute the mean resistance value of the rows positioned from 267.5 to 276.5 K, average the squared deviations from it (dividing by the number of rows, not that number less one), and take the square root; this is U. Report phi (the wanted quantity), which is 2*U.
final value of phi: 0.052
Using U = 0.026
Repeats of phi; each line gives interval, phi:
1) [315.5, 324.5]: 0.133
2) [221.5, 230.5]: 0.031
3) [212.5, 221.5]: 0.048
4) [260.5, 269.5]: 0.033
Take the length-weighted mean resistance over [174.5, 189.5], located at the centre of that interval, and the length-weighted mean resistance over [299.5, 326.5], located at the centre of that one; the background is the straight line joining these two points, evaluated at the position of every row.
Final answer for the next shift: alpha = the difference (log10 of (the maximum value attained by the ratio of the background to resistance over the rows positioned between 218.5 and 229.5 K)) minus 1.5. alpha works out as -1.631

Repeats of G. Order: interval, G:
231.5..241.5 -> 232.0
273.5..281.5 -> 275.0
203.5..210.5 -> 204.0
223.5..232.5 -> 224.0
